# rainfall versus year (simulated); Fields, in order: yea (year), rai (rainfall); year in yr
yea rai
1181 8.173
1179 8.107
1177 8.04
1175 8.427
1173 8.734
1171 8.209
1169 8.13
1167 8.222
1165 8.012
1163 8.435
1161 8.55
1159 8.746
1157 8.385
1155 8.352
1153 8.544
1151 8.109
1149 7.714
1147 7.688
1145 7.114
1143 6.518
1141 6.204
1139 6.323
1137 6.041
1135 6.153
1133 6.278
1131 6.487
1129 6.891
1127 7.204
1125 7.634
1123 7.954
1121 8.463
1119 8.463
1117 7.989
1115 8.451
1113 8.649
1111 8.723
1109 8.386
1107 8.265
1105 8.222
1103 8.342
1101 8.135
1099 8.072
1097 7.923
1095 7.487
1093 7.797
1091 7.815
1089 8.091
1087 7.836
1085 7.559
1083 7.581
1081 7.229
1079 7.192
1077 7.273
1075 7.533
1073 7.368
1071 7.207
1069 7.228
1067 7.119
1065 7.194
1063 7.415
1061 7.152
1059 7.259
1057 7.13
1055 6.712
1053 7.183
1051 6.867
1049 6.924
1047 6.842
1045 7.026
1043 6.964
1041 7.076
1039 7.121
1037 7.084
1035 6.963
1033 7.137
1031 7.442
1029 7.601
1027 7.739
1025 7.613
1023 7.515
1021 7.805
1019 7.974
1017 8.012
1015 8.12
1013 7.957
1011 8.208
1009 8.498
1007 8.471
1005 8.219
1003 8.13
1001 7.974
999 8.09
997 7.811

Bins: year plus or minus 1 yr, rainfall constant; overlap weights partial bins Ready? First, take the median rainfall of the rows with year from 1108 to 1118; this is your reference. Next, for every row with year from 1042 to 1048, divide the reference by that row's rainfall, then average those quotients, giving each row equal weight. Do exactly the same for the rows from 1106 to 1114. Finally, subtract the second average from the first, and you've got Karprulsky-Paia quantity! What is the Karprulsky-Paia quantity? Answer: 0.2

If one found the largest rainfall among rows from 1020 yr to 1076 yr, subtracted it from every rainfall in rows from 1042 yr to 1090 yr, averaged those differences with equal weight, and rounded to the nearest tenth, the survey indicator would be -0.6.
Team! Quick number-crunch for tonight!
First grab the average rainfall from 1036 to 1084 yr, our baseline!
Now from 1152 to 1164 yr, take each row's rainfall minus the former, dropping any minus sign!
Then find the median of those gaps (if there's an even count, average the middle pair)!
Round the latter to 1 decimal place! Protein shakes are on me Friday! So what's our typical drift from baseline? 1.3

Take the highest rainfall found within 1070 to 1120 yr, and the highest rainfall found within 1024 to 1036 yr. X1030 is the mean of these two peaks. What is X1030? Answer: 8.23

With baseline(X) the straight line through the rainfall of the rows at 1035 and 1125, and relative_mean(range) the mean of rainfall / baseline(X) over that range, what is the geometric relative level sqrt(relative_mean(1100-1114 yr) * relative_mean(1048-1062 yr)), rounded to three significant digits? 1.05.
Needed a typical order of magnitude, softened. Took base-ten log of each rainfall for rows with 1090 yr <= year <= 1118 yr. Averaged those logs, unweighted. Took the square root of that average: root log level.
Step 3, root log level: 0.955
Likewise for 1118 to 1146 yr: 0.917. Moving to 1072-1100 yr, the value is 0.939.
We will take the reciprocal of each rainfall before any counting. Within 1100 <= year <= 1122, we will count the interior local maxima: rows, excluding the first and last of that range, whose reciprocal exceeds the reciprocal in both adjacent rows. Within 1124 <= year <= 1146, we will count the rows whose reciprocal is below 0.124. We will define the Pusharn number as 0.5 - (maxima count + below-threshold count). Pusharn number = -1.5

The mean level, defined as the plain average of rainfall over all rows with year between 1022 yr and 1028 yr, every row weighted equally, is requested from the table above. 7.6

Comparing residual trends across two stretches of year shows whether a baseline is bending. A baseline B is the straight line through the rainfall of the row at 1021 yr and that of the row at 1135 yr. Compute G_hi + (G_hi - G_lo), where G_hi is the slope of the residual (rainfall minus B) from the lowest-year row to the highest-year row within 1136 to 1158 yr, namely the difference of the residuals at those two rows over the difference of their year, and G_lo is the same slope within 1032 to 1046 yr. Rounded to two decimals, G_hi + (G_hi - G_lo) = 0.26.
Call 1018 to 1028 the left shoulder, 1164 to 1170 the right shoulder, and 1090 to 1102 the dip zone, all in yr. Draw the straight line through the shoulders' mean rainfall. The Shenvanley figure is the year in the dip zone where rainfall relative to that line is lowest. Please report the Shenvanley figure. 1095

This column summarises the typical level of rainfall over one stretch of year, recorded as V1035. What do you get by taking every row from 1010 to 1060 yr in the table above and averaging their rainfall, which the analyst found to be 7.37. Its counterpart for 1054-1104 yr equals 7.51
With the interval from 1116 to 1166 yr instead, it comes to 7.53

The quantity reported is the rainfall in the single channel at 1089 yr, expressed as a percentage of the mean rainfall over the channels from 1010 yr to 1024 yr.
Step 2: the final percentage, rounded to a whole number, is 102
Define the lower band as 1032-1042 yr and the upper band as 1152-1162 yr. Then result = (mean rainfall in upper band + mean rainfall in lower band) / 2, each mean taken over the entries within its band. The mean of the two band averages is 7.80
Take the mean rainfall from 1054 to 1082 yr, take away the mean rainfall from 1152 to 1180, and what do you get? -1.1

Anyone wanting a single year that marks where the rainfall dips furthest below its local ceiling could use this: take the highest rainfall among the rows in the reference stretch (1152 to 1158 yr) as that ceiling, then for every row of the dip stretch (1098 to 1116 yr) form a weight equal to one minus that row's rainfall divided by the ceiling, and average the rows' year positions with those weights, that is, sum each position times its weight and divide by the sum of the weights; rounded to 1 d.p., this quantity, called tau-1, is 1102.2 yr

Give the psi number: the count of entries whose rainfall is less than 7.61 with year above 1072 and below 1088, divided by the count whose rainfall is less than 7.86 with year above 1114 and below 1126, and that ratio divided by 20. 0.350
